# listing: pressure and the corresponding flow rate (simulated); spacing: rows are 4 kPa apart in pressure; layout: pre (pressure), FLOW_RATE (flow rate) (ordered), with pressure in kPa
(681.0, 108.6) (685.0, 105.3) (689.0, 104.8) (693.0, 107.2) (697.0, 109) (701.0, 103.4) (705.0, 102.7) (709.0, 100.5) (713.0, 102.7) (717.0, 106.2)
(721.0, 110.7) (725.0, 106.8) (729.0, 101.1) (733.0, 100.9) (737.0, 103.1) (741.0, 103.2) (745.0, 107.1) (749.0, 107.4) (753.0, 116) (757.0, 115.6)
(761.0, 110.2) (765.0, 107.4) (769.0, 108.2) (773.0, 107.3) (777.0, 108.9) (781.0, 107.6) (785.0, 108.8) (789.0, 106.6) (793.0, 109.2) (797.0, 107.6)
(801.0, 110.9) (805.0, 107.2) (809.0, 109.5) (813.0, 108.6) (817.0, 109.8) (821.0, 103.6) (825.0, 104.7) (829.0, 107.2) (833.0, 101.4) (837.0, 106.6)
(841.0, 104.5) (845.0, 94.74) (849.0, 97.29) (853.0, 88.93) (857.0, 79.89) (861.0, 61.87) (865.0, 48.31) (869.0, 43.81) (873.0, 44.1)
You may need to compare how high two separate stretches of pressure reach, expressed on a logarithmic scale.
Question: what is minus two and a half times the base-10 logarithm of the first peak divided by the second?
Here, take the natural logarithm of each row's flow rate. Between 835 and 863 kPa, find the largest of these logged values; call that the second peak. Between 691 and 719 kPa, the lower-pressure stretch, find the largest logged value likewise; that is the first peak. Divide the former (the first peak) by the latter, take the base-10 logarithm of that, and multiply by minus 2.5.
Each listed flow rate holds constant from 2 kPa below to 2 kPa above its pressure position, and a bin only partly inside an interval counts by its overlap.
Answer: -0.005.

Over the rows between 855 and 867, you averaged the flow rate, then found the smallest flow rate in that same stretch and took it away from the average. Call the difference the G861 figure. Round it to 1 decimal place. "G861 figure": 15.0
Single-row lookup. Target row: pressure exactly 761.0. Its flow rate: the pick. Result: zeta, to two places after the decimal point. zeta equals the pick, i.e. 110.20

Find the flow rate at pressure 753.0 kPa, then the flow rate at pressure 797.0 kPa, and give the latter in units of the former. 0.93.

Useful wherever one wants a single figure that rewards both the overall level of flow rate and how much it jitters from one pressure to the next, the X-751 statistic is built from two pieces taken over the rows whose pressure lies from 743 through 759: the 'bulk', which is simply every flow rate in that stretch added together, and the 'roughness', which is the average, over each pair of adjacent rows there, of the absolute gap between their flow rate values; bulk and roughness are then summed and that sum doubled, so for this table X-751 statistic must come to 898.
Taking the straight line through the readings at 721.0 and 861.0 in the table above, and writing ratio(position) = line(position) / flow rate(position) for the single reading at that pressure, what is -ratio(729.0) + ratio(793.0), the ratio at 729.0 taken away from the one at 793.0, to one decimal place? -0.3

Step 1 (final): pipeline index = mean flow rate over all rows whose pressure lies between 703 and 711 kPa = 102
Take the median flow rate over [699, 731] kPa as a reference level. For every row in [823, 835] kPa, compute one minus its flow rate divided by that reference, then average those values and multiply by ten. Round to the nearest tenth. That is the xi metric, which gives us -0.1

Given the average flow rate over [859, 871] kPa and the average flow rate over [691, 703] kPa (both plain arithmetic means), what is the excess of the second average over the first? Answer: 55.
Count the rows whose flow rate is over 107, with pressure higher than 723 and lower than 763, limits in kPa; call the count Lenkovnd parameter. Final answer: 5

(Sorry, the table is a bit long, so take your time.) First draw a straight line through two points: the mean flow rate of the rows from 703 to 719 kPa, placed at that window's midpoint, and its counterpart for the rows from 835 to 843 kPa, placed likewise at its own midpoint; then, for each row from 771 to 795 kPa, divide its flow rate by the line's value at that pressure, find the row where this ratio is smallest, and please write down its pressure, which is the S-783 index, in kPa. 789.0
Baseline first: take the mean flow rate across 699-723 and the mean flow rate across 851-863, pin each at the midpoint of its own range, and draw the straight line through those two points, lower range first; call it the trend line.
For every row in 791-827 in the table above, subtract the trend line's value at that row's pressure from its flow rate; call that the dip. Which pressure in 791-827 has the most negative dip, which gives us 797.0 kPa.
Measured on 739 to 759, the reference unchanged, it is 741.0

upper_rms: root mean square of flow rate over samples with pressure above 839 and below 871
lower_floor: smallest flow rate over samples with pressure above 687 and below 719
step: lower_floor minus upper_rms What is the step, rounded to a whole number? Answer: 20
